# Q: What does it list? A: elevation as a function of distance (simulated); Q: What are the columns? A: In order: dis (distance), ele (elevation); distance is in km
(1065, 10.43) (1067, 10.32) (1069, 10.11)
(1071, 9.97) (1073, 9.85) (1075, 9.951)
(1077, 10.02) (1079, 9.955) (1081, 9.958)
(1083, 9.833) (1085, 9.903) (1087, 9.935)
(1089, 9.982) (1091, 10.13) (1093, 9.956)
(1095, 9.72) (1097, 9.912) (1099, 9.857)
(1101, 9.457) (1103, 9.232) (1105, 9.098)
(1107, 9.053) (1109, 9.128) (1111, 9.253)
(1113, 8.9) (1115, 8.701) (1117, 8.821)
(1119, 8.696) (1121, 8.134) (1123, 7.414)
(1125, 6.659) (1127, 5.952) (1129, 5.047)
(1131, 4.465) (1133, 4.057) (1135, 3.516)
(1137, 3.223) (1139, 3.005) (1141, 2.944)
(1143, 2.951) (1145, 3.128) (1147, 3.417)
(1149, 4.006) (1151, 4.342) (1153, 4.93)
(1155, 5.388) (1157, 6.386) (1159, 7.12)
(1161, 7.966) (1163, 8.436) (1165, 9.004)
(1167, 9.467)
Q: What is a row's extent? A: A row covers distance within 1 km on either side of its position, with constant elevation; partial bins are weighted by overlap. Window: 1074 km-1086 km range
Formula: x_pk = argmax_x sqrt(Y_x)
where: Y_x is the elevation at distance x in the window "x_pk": 1077 km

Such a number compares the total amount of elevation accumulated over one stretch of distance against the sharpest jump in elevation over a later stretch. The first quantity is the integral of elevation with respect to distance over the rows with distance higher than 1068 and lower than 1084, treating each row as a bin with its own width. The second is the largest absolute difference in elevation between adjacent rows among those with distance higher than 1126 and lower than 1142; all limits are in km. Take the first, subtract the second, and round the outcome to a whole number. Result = 158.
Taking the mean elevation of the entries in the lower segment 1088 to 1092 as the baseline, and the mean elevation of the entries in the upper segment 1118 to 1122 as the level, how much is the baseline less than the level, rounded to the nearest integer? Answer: -2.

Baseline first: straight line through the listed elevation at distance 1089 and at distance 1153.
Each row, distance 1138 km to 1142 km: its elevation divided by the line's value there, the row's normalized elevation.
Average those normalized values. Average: 0.50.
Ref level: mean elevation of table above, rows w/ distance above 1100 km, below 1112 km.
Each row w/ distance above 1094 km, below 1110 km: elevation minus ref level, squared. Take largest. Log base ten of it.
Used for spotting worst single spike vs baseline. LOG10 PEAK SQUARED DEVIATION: -0.3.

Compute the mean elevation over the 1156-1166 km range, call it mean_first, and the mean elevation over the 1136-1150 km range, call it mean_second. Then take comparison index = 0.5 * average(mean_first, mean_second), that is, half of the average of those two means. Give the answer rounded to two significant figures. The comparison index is 2.8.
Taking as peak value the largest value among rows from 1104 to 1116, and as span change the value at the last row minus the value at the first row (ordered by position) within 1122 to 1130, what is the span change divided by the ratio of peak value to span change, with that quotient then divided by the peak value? 0.07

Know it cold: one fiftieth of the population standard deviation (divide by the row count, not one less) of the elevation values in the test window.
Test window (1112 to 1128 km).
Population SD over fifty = 0.0209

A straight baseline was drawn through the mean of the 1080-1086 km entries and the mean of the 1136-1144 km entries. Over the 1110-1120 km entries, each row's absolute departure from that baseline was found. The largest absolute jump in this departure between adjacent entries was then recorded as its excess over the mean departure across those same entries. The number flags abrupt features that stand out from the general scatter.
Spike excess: -2.5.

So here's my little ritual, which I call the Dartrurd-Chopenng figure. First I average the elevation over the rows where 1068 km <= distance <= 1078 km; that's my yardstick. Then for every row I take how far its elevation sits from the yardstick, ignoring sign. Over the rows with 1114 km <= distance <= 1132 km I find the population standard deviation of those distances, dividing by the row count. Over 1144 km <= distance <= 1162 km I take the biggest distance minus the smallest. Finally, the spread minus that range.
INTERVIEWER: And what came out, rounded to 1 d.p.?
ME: -3.3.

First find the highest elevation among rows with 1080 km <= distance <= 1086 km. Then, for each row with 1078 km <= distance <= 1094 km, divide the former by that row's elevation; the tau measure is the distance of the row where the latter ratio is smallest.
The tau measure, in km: 1091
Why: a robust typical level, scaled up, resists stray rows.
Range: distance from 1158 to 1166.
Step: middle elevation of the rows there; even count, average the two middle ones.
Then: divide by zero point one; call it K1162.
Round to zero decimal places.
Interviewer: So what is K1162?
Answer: 82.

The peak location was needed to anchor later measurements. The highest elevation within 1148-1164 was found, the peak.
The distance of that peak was 1163 km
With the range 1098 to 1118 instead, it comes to 1099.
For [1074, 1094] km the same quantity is 1091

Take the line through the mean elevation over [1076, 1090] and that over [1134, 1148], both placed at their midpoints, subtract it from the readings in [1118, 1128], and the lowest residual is 1.1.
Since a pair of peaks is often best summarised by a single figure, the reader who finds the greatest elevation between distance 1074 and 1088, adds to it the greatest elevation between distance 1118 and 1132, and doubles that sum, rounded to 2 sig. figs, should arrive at 37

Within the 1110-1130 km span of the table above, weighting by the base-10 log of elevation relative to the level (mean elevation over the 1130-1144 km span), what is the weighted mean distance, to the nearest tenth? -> 1118.7 km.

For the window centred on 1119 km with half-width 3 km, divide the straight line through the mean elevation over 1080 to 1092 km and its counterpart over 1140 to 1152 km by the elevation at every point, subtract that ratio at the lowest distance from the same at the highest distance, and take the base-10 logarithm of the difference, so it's -2.0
